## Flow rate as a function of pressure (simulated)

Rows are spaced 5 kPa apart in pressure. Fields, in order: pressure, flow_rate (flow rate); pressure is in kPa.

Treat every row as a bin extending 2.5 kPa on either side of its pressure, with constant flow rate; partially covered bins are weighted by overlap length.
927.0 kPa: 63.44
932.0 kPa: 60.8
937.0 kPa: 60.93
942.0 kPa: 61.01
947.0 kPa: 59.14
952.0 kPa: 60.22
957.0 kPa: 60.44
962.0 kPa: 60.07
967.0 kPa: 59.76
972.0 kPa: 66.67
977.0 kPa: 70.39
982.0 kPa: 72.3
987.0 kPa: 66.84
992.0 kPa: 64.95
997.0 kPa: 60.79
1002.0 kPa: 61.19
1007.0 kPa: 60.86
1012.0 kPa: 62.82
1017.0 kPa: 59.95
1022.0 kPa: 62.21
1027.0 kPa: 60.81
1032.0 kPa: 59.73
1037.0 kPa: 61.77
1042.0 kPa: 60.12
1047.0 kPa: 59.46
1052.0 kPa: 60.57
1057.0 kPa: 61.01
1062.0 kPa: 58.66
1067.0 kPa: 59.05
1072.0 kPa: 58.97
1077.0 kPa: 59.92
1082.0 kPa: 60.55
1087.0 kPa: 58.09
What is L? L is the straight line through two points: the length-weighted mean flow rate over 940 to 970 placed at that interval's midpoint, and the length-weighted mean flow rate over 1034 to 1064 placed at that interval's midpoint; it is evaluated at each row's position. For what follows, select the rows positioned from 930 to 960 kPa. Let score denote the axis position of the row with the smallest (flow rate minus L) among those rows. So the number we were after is 947.0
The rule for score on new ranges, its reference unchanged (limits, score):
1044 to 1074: 1062.0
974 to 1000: 997.0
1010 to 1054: 1047.0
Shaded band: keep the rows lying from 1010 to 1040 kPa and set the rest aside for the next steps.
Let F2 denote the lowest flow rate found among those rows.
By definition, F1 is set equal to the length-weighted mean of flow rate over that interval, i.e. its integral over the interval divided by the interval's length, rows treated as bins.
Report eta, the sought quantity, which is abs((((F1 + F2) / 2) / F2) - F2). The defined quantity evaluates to 58.7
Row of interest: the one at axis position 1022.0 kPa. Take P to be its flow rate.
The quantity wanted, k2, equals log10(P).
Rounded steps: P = 62.21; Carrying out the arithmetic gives 1.79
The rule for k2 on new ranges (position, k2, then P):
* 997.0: 1.78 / 60.79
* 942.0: 1.79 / 61.01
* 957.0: 1.78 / 60.44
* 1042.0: 1.78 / 60.12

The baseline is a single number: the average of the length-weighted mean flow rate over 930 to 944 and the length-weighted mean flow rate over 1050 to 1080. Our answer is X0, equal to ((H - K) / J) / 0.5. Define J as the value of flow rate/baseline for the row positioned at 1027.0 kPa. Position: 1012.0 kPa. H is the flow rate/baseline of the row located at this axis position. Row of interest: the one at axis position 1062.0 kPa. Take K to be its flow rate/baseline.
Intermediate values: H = 1.04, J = 1.01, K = 0.97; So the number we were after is 0.14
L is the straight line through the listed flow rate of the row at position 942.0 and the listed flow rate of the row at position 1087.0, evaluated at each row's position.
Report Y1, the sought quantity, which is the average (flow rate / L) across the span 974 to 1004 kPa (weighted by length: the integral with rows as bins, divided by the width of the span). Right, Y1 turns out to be 1.10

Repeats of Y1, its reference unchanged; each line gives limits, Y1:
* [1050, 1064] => 1.02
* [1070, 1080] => 1.02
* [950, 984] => 1.06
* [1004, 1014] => 1.04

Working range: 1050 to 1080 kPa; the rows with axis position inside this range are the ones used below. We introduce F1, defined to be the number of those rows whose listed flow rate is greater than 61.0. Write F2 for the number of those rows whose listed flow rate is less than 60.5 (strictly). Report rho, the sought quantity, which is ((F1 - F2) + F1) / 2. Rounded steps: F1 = 1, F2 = 4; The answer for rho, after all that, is -1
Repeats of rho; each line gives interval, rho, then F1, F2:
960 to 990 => 3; 4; 2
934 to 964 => -1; 1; 4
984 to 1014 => 4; 4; 0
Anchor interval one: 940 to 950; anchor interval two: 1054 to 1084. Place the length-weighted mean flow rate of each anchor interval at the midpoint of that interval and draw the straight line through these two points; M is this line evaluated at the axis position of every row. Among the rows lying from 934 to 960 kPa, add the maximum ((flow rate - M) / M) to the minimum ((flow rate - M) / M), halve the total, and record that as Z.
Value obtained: 0.001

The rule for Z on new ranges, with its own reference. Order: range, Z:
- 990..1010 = 0.050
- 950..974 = 0.054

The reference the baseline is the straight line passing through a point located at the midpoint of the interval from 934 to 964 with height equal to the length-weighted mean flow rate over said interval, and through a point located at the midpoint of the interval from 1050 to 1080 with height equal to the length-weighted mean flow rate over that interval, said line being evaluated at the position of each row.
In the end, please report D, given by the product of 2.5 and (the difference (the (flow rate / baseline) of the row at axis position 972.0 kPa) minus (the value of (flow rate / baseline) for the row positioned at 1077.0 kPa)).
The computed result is 0.26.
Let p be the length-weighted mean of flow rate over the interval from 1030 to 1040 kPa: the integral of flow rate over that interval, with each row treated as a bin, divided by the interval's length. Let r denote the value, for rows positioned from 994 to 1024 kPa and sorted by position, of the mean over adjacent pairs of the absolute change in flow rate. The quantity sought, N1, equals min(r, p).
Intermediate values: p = 61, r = 1.6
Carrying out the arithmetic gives 1.6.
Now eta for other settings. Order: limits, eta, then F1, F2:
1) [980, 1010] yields 59.8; 64.3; 60.79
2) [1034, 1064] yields 57.6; 60.3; 58.66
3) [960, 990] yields 58.7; 66.1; 59.76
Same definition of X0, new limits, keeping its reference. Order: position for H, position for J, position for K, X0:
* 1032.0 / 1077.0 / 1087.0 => 0.05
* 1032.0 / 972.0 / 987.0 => -0.21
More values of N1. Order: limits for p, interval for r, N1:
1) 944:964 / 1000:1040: 1.7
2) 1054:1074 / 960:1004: 3.1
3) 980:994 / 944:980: 2.1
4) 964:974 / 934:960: 0.8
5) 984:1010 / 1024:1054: 1.3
